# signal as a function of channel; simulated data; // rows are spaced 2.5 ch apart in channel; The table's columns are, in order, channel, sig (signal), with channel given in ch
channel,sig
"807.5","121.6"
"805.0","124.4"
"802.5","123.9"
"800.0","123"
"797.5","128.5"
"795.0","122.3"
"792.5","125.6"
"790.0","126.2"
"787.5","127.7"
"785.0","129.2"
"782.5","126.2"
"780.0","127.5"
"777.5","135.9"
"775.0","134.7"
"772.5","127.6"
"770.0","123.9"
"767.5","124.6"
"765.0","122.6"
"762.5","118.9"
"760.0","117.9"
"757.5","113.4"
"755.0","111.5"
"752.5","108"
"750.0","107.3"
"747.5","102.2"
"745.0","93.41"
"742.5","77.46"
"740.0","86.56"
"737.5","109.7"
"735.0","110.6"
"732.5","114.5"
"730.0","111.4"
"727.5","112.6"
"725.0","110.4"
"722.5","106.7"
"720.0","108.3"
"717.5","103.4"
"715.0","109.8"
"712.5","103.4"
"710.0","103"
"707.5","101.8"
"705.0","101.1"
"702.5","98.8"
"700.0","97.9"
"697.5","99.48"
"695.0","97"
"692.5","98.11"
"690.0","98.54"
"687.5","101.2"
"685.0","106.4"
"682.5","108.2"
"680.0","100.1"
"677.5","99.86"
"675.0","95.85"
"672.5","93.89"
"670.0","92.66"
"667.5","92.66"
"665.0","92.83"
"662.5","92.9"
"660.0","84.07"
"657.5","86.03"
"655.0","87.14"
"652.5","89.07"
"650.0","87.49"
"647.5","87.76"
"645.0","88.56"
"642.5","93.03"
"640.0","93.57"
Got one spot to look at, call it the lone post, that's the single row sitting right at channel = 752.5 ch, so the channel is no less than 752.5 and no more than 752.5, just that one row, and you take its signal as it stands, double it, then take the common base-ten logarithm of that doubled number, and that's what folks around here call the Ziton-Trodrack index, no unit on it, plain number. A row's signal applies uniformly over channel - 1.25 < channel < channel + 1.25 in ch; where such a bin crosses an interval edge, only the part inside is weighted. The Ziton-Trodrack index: 2.33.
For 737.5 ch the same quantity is 2.34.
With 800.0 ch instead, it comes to 2.39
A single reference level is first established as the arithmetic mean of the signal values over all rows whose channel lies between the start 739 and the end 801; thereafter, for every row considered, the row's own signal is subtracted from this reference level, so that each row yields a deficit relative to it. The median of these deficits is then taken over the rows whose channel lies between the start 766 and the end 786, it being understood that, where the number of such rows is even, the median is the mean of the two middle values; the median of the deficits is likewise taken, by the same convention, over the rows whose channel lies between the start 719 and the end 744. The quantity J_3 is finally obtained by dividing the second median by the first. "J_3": -1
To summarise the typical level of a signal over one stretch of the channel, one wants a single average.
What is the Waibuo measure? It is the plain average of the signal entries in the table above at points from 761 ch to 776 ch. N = 125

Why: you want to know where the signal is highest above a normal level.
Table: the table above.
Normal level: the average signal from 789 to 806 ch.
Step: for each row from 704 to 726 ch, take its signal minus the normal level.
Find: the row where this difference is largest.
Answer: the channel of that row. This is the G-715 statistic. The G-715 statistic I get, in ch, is 725.0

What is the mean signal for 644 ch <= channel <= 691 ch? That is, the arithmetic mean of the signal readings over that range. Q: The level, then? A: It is 94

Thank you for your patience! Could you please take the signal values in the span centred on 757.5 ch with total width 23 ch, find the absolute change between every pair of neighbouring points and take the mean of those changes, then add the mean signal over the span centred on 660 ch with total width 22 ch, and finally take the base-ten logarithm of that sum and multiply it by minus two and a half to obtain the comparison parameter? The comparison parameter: -4.91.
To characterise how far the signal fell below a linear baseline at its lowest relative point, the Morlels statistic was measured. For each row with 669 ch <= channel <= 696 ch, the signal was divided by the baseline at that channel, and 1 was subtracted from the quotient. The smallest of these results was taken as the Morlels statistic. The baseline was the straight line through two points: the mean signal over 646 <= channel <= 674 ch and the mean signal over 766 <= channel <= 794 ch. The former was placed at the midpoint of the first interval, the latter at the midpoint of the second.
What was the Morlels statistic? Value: -0.039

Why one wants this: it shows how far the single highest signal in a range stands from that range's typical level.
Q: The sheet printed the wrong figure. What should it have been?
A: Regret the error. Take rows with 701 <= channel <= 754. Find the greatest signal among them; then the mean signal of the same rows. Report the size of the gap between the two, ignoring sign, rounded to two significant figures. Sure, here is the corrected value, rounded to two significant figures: 11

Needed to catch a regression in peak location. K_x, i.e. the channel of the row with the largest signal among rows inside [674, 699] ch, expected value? 682.5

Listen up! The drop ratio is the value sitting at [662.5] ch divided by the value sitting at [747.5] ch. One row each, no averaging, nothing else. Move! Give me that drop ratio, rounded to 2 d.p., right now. 0.91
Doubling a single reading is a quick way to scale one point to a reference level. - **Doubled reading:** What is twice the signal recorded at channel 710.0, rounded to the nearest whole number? 206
